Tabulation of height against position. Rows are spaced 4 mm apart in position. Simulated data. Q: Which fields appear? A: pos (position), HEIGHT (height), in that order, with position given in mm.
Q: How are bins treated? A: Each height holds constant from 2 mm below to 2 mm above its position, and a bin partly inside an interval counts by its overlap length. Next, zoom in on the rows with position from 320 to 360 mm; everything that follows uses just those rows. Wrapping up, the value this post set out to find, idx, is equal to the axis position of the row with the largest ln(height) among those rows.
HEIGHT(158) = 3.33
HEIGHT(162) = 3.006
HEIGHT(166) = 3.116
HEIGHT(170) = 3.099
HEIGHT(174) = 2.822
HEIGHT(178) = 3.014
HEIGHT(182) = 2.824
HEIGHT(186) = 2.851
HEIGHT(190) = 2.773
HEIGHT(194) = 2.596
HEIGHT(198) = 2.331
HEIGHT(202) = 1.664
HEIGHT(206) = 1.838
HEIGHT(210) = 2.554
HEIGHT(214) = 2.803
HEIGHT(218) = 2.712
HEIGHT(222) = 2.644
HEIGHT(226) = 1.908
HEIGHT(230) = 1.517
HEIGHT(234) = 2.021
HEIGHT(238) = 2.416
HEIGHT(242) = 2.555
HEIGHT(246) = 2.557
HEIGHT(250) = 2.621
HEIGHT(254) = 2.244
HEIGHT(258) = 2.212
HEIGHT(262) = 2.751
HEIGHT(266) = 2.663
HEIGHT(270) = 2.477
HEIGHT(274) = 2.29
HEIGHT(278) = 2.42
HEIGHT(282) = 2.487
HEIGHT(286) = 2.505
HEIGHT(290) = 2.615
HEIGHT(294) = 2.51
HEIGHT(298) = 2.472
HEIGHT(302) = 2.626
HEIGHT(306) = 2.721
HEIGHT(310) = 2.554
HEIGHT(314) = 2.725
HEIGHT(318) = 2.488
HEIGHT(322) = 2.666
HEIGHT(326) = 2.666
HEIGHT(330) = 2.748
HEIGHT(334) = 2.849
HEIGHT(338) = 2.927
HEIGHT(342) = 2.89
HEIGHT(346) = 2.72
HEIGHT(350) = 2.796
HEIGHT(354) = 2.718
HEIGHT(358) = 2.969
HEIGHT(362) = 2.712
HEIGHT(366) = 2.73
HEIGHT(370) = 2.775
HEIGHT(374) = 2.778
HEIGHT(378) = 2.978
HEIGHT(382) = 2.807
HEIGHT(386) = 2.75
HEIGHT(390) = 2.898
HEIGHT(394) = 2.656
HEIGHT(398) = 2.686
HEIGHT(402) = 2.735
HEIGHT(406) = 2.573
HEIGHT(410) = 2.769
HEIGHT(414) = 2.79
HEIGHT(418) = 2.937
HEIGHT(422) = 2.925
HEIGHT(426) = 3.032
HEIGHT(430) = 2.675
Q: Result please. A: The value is 358 mm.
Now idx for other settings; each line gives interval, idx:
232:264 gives 262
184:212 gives 186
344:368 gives 358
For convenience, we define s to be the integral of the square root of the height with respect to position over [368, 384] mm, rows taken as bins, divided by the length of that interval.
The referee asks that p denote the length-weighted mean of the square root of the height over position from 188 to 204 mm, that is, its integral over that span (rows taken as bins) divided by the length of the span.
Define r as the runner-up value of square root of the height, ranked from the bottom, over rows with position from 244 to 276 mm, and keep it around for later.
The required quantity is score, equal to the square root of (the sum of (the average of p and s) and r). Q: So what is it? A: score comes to 1.76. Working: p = 1.52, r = 1.50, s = 1.68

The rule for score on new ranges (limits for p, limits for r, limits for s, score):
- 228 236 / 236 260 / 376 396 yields 1.73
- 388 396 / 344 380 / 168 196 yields 1.82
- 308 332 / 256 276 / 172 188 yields 1.78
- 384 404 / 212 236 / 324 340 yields 1.75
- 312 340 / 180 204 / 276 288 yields 1.77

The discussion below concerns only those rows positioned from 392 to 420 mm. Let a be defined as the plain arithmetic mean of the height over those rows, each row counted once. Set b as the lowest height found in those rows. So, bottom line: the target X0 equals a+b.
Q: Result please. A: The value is 5.3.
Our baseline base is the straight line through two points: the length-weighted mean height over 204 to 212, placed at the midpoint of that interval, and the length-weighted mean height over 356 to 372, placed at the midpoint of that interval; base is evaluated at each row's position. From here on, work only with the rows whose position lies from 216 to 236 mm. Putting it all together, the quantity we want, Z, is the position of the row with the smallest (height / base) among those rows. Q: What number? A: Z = 230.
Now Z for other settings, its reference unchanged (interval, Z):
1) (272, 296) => 274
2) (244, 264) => 258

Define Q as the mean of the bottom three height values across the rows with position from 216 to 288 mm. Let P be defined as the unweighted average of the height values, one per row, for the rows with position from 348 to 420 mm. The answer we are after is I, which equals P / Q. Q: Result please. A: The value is 1.53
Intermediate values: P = 2.78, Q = 1.82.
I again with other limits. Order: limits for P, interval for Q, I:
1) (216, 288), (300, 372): 0.93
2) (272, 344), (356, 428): 0.99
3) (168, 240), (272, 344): 1.03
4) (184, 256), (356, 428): 0.90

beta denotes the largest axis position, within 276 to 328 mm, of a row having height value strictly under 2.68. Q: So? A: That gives 326 mm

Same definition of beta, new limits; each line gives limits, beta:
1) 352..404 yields 394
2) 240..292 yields 290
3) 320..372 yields 326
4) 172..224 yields 222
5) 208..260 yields 258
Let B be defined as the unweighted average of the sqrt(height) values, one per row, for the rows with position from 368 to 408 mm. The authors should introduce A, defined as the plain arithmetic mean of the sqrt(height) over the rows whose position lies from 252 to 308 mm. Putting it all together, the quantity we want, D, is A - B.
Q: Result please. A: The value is -0.08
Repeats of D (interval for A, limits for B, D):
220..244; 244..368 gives -0.15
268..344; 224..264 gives 0.11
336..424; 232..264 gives 0.12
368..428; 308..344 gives 0.02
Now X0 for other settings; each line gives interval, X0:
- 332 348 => 5.6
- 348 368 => 5.5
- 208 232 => 3.9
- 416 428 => 5.9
